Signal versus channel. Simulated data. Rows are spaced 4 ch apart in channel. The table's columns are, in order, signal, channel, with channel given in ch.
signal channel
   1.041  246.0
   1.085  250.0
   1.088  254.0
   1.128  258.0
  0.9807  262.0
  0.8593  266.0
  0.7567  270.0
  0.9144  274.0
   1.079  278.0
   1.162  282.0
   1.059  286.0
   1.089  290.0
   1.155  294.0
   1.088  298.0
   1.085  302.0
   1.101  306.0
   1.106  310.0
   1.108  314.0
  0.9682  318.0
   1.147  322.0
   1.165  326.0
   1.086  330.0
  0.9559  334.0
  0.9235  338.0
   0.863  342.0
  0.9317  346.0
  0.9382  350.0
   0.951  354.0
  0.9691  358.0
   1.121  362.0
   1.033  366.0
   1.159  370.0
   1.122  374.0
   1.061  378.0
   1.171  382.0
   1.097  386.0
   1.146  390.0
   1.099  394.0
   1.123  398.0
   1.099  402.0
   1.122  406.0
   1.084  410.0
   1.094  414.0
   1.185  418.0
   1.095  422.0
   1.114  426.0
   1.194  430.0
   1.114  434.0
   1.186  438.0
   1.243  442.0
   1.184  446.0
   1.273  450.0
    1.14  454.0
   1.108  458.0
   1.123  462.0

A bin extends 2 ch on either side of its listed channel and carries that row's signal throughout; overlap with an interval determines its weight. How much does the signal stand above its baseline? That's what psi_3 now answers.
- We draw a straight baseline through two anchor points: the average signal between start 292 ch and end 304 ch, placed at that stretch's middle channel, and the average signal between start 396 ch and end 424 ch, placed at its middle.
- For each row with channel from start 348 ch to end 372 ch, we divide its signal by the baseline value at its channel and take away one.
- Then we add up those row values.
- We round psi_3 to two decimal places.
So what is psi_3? -0.45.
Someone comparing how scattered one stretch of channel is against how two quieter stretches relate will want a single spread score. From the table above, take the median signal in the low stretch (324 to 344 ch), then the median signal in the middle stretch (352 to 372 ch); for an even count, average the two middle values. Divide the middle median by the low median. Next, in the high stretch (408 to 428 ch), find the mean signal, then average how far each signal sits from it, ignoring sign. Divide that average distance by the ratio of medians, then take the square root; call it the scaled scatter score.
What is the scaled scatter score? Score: 0.162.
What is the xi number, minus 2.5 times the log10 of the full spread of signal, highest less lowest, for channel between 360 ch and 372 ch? 2.2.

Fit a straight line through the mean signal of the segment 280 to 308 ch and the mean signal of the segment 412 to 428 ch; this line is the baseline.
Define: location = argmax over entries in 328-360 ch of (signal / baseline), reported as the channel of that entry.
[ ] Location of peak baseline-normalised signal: 330.0 ch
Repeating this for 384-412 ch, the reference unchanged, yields 390.0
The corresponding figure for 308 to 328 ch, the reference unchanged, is 326.0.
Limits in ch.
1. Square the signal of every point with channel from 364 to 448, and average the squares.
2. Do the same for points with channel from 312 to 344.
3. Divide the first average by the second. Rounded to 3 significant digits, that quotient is 1.20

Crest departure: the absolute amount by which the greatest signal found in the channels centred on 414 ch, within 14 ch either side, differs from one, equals 0.185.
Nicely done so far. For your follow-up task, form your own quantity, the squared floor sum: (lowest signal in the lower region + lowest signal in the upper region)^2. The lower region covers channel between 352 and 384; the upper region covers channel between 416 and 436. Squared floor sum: 4.2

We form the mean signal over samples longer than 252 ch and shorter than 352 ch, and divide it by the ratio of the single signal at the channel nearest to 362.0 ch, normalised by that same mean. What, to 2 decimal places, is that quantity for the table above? 0.95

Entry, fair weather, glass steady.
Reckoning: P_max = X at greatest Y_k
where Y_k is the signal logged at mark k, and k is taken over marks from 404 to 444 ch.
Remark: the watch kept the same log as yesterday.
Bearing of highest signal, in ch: 442.0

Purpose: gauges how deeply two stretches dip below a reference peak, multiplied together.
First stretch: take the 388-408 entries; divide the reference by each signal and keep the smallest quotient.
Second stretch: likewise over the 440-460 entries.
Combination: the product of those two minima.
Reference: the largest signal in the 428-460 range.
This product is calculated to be 1.111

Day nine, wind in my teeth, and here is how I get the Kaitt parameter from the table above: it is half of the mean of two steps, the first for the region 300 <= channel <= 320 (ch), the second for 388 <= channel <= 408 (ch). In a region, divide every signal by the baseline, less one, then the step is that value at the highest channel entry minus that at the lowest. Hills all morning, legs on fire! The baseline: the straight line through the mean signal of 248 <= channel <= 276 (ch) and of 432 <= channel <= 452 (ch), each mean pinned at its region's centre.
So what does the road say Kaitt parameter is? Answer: -0.043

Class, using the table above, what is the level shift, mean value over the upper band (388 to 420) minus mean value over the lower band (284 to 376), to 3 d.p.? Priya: 0.070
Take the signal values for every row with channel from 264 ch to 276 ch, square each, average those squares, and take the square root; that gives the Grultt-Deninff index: 0.85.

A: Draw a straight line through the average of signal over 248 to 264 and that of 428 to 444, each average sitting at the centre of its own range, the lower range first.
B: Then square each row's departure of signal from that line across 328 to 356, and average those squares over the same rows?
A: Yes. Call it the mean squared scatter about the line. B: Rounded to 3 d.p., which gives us 0.035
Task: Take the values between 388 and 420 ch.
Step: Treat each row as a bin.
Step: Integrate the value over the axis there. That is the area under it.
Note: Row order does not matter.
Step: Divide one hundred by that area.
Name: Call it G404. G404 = 2.79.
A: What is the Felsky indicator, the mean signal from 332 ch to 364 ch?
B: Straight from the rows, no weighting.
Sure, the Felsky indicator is 0.96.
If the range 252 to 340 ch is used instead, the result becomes 1.05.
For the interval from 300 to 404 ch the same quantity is 1.06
